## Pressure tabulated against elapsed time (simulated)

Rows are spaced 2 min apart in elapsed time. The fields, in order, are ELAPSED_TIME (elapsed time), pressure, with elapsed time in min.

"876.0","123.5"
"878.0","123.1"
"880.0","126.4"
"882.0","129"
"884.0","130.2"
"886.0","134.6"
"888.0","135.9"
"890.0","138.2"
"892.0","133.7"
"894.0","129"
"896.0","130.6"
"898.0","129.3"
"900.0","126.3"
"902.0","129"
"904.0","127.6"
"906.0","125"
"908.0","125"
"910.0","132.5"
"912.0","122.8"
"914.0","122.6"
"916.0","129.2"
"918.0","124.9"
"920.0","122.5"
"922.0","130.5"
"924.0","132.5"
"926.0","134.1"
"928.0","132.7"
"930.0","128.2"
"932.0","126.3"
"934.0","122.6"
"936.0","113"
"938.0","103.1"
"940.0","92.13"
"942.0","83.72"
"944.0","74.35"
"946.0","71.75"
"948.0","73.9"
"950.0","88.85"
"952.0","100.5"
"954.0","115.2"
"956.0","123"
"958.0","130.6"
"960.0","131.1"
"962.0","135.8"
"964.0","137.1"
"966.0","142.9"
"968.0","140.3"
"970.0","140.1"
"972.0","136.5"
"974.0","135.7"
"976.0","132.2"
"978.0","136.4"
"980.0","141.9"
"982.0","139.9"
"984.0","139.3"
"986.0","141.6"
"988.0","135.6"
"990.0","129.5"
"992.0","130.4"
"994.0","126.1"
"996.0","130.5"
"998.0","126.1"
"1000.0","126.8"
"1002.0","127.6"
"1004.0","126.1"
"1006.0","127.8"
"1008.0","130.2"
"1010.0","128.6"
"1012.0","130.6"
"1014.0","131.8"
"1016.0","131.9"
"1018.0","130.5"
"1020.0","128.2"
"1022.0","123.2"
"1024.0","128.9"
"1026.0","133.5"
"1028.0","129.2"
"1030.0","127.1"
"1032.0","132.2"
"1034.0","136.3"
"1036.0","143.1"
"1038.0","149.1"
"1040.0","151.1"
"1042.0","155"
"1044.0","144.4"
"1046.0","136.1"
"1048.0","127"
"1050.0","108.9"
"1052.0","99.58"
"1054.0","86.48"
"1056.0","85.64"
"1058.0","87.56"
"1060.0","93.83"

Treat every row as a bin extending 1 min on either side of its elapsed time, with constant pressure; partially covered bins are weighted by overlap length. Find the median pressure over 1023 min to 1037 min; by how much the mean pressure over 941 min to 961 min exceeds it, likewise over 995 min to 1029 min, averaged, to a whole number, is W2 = -18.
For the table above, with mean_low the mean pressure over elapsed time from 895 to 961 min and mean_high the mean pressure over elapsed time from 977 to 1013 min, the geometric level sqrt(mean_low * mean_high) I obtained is 124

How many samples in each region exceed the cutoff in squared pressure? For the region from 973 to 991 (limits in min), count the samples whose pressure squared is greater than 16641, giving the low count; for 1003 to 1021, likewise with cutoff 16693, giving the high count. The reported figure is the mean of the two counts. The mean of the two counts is 7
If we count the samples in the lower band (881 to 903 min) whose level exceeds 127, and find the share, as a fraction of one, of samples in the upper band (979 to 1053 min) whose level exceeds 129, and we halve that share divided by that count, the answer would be 0.031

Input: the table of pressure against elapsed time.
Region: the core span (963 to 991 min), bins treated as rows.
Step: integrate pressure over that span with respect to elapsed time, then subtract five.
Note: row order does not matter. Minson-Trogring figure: 3853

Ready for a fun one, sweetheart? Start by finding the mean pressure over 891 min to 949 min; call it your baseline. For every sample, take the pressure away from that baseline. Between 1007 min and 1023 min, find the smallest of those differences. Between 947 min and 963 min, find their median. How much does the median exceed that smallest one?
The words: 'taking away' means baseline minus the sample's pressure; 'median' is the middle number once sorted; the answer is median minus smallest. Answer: 13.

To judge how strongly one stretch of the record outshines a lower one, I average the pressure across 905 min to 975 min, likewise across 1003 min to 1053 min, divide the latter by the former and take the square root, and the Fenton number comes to 1.050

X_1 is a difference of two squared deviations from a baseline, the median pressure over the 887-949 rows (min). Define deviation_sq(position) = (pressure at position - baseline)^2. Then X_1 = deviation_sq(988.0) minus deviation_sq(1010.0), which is 81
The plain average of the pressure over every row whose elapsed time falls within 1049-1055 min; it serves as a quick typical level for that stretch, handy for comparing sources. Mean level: 98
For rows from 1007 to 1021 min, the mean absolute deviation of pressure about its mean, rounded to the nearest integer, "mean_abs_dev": 1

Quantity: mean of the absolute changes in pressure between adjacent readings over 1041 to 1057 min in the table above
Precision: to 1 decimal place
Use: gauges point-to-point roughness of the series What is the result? 9.9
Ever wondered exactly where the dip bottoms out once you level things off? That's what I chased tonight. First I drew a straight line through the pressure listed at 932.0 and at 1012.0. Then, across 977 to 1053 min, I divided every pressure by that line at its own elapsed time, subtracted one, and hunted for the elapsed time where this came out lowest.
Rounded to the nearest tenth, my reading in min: 1052.0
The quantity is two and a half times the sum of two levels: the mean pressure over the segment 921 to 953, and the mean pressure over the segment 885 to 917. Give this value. 591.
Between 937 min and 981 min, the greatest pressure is 142.9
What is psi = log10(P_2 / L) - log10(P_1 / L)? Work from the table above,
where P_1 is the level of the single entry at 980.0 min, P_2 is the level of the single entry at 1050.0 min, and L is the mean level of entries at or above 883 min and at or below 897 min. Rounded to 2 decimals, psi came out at -0.11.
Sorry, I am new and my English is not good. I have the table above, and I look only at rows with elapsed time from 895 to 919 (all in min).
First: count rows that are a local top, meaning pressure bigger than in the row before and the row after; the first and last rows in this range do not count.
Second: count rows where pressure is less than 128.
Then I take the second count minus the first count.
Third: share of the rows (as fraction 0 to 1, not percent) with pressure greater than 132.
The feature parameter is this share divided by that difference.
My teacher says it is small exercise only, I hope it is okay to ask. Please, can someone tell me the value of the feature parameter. 0.0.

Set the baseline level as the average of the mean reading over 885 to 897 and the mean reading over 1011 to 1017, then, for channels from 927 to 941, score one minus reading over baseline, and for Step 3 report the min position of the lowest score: 928.0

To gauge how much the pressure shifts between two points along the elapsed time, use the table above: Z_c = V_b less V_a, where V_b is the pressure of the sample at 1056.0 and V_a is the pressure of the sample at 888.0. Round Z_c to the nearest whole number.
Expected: -50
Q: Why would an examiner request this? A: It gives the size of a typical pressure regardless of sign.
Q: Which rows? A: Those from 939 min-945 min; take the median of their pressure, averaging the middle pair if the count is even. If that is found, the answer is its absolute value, 84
